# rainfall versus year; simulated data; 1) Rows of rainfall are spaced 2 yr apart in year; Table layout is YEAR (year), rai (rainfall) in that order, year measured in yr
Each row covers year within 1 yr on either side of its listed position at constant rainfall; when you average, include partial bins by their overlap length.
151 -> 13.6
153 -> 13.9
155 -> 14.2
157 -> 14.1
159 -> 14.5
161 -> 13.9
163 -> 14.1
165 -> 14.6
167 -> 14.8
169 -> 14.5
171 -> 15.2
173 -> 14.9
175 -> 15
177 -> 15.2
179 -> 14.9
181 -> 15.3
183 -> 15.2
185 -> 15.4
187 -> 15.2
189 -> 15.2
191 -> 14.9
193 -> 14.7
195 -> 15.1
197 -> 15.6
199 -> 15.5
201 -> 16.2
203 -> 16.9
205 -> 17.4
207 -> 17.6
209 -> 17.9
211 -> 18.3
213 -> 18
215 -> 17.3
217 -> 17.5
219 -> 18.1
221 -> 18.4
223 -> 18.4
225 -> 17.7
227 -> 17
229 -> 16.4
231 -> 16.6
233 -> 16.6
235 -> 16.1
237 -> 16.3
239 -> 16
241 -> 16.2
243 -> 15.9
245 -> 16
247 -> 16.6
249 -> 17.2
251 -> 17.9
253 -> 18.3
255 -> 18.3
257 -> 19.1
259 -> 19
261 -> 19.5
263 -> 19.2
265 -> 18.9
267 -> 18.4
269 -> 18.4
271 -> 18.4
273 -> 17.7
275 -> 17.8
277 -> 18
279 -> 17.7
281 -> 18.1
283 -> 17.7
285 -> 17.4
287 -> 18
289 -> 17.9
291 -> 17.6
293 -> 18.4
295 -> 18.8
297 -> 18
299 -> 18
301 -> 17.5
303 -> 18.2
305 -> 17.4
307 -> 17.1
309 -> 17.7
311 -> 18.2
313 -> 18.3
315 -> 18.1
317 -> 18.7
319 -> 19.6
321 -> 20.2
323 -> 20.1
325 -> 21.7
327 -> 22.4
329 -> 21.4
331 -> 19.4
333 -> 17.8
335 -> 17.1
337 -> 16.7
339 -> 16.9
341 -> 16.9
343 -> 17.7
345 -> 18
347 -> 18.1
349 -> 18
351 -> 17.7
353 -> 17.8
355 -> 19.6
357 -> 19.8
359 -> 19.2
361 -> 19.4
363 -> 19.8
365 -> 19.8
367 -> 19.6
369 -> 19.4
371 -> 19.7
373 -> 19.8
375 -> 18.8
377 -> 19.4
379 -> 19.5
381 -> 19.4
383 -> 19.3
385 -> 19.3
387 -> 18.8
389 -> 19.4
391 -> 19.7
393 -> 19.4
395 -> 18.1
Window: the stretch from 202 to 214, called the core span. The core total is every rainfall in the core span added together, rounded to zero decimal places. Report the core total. 106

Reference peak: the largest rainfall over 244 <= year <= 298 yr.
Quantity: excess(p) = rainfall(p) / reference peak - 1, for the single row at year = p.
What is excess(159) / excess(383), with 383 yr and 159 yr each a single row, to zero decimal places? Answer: 25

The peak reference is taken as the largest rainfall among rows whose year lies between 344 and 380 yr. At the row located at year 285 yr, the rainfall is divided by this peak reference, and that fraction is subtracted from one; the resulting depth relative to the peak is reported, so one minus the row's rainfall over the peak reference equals 0.12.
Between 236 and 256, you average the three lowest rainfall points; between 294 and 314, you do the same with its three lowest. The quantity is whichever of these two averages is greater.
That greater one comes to 17.3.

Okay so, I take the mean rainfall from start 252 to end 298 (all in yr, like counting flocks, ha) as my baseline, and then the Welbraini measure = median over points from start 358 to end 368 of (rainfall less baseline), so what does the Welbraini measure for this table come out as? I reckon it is 1.3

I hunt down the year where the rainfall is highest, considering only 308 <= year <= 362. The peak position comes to 327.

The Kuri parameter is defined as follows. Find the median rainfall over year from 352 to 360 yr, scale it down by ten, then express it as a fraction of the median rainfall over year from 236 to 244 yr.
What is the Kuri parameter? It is 0.120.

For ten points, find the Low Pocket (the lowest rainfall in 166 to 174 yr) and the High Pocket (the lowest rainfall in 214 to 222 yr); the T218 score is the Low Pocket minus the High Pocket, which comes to -2.8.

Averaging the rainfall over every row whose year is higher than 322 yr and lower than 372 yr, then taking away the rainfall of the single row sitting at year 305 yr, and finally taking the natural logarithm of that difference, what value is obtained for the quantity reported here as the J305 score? 0.4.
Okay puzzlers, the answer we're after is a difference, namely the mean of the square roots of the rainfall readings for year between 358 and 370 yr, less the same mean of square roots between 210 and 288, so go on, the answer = 0.220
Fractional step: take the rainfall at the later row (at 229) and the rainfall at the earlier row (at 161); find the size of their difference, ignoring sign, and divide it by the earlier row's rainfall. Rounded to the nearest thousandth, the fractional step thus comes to 0.180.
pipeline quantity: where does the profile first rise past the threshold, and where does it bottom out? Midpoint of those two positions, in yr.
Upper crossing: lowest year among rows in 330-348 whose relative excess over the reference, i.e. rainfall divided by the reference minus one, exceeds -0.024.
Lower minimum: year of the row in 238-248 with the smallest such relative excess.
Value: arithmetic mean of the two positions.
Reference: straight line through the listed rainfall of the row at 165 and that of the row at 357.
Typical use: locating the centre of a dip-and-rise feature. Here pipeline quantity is 287 yr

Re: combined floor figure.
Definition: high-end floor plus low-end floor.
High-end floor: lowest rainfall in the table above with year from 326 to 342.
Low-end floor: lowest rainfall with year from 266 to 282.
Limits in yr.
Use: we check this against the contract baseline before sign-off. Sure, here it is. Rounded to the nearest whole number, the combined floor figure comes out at 34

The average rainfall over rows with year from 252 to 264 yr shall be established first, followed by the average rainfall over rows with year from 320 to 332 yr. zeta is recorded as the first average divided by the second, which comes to 0.91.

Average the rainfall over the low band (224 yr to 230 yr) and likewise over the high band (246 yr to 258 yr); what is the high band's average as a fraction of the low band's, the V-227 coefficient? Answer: 1.05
